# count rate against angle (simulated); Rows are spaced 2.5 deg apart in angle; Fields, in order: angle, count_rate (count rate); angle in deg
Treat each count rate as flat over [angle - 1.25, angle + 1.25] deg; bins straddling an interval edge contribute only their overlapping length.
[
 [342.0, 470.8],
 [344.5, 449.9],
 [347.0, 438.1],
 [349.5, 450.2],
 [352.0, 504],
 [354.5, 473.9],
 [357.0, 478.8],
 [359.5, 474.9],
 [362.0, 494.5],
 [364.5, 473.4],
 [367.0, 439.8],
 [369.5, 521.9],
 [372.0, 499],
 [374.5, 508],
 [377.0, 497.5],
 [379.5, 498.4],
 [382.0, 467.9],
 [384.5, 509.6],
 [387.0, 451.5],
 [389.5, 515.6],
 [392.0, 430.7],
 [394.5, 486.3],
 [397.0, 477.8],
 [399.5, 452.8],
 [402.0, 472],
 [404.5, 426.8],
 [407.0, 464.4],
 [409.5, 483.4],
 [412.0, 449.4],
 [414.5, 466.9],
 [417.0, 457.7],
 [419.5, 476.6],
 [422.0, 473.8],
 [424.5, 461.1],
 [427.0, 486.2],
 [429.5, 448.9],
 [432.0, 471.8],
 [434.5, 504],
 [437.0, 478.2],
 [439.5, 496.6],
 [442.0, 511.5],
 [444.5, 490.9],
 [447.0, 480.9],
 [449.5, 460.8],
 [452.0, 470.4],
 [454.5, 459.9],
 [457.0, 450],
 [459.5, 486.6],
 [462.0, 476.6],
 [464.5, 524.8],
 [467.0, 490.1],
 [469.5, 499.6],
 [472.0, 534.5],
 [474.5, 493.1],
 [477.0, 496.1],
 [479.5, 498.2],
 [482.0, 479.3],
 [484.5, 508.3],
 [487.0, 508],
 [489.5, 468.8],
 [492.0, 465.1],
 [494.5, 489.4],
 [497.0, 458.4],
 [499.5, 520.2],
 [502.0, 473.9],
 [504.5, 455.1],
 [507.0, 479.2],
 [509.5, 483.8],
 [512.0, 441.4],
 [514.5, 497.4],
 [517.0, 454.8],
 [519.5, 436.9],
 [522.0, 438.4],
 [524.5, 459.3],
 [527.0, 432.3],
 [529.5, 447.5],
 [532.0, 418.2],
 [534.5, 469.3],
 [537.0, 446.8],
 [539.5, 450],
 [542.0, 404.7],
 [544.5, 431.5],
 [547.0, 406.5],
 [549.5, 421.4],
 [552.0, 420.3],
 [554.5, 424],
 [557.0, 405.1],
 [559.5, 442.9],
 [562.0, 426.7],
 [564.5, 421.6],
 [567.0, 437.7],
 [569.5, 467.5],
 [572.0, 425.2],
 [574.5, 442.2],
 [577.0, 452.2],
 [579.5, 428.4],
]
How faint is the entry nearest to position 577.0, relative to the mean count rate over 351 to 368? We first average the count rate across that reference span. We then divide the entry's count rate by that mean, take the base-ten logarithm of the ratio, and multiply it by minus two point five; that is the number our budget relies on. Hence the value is 0.06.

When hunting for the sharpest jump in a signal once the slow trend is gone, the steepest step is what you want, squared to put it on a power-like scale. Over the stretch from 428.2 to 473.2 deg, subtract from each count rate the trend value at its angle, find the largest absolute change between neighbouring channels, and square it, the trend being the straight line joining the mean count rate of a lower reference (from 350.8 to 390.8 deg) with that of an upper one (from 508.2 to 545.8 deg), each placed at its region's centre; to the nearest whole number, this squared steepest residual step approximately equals 2386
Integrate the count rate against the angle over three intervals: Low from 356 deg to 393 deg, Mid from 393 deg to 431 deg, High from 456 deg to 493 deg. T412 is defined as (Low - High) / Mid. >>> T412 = -0.02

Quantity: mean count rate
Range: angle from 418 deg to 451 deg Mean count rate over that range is 480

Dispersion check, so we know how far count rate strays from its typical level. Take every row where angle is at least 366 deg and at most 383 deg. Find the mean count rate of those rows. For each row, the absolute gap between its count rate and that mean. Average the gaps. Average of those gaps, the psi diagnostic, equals 21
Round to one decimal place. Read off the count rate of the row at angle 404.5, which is 426.8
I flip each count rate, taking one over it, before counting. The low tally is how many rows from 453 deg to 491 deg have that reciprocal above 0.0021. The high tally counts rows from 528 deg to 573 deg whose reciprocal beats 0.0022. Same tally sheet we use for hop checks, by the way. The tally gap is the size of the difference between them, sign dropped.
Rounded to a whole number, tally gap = 13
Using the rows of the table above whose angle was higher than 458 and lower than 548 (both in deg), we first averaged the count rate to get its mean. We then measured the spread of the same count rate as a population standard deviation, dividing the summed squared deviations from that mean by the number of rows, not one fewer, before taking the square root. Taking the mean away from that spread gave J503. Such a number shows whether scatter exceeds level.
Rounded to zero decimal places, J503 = -438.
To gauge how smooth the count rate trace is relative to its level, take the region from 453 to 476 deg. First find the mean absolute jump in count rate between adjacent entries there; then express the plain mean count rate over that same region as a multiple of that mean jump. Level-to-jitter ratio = 17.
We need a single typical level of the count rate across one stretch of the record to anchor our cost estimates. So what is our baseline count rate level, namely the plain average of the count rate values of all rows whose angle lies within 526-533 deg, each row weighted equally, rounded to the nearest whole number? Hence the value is 433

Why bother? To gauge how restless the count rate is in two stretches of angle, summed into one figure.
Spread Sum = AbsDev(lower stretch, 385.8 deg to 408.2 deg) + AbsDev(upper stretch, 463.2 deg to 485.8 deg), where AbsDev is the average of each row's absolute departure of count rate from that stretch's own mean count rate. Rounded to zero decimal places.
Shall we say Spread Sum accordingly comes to 34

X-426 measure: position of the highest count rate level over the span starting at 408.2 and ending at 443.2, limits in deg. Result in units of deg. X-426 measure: 442.0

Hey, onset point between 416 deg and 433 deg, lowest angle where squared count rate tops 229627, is 427.0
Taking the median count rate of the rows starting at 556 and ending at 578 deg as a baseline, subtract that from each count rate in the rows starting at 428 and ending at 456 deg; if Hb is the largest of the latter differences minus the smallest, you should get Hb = 63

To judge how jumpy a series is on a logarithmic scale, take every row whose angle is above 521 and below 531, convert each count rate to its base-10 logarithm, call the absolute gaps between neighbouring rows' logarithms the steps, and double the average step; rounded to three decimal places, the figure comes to 0.041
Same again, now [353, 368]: 0.031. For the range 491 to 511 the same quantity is 0.054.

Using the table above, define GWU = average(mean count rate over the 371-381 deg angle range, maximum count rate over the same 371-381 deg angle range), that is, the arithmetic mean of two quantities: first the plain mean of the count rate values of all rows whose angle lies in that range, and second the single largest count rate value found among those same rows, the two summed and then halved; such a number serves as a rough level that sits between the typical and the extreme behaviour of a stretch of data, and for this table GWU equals 504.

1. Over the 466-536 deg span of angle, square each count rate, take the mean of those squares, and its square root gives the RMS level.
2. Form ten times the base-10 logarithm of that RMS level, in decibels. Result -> 26.8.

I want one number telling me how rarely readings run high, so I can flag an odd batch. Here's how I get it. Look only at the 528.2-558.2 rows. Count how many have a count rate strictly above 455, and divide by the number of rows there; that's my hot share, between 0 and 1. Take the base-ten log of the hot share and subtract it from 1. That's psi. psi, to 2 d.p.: 2.08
